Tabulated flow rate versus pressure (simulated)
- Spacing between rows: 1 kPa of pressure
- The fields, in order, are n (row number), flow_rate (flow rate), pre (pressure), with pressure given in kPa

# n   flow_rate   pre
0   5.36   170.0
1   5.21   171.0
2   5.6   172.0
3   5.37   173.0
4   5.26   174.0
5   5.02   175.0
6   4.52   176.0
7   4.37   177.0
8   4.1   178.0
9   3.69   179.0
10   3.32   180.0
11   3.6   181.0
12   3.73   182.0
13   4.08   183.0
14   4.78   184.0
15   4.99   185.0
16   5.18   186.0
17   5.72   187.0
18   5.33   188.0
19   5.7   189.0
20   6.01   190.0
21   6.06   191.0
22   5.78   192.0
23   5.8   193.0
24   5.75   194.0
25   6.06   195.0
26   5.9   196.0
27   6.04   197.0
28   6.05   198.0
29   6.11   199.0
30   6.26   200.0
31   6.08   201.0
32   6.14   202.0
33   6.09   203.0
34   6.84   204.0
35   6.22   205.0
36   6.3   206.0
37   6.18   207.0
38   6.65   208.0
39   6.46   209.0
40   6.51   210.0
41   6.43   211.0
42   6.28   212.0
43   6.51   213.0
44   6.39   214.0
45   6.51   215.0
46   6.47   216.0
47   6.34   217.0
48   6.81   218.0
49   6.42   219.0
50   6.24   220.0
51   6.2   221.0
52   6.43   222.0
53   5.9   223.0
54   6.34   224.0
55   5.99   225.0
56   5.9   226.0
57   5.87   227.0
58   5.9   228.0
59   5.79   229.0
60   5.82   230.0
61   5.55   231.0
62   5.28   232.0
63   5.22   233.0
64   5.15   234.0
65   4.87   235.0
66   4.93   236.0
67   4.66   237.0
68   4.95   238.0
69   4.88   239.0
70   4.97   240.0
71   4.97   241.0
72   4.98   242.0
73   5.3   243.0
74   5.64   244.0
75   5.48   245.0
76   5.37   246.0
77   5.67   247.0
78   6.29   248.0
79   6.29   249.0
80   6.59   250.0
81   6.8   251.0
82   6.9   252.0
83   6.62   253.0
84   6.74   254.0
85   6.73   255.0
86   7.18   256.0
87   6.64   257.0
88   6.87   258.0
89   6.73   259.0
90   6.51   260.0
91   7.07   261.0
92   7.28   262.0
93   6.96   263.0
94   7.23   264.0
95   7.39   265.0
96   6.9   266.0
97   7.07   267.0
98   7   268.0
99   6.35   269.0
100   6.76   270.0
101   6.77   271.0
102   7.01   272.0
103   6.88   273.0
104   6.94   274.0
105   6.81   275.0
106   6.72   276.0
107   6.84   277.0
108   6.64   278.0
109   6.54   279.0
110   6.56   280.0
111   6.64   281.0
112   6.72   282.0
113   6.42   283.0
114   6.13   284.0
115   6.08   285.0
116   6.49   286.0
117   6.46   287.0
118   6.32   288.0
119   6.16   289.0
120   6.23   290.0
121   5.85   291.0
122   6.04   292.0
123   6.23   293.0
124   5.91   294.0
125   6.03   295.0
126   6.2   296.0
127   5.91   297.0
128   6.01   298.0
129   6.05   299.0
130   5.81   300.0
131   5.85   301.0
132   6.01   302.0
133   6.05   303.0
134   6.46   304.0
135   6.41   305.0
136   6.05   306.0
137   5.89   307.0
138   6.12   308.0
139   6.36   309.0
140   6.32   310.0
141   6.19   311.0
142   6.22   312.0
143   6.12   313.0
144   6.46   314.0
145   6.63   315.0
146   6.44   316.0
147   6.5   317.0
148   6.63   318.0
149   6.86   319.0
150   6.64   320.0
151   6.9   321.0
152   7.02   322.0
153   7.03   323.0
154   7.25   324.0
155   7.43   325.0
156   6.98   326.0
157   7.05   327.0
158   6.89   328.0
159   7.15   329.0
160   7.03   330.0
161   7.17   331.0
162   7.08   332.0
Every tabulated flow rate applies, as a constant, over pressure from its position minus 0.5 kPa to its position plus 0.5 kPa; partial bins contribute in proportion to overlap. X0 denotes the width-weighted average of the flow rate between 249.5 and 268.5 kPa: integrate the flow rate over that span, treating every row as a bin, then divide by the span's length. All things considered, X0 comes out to 6.9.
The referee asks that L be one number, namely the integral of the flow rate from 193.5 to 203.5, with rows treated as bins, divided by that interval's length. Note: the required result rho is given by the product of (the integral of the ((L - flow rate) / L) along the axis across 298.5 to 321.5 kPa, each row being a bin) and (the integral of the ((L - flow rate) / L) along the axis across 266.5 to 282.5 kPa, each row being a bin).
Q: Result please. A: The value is 2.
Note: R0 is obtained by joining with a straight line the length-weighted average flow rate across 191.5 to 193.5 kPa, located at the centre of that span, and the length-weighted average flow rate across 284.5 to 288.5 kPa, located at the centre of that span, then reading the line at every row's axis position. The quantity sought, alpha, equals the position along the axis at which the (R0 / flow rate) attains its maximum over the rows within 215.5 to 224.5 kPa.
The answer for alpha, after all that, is 223.0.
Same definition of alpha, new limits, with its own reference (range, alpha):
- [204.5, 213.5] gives 207.0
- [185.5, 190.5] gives 186.0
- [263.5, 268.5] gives 266.0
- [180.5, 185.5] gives 181.0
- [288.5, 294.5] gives 291.0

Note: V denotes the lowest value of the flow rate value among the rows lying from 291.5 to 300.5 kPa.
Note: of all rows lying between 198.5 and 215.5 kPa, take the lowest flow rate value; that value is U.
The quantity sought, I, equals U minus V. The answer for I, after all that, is 0.27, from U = 6.08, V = 5.81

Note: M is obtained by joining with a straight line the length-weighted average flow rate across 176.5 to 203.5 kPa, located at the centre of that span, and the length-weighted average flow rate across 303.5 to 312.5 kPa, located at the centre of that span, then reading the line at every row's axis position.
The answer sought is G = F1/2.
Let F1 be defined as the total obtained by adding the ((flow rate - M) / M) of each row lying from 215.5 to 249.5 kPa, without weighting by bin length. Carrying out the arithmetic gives 0.16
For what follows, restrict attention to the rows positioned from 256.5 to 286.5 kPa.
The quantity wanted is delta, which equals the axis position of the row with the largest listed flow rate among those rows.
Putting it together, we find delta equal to 265.0 kPa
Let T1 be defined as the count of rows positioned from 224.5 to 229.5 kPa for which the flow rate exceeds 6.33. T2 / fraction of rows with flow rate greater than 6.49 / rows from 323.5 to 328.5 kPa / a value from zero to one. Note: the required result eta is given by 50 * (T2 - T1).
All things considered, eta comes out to 50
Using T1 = 0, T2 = 1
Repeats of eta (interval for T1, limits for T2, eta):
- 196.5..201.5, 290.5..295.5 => 0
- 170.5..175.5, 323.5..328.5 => 50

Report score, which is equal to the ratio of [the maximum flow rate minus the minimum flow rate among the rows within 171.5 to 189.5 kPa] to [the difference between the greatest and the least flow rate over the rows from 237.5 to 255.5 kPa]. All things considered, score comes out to 1.2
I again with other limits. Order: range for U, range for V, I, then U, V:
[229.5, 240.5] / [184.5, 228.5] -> -0.33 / 4.66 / 4.99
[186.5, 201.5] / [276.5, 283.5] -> -1.09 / 5.33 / 6.42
